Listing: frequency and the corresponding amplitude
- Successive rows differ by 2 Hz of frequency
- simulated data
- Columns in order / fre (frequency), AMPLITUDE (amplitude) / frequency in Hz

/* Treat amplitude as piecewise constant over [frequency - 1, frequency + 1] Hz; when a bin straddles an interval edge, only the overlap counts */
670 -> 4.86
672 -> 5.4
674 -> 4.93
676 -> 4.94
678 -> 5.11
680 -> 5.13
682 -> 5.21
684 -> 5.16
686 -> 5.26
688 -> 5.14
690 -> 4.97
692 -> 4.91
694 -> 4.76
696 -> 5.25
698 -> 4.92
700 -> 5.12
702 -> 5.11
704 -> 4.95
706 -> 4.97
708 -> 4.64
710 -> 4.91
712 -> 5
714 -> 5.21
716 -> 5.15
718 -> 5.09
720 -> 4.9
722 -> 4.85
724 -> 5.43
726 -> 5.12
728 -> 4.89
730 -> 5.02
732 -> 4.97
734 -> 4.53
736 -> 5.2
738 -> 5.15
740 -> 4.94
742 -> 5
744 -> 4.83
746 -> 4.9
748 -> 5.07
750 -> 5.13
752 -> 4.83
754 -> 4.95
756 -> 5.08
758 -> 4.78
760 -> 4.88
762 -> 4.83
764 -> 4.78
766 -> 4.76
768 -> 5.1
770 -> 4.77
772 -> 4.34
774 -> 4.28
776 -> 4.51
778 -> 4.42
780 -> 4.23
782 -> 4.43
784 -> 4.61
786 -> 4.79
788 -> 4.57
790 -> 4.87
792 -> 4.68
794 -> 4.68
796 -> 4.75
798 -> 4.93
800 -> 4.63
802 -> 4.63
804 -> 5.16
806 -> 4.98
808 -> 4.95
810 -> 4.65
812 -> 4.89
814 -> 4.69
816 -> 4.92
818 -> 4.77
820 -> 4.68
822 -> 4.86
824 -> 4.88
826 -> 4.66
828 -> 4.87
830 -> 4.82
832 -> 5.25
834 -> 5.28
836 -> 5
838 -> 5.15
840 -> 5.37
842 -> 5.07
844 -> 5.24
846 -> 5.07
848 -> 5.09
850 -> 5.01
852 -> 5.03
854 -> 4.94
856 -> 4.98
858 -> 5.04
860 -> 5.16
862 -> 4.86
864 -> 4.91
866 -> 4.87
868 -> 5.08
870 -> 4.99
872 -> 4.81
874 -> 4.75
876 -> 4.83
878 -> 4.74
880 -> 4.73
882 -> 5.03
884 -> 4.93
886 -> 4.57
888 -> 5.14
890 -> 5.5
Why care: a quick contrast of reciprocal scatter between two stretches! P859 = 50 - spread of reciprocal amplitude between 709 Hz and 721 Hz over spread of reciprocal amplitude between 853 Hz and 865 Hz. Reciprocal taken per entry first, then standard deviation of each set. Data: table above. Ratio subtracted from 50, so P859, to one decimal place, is 48.8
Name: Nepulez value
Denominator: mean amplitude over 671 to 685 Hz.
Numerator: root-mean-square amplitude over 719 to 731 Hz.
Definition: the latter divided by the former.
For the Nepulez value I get 0.98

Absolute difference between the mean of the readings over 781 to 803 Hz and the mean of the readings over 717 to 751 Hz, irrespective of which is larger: 0.31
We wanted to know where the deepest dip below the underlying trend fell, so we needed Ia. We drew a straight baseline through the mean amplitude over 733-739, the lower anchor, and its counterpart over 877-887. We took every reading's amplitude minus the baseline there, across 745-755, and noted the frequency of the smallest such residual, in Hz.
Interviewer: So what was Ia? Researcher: 752 Hz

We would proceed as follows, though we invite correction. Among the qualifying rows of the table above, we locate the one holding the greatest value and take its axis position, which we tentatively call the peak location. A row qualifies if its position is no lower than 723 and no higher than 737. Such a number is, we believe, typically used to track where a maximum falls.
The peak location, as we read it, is 724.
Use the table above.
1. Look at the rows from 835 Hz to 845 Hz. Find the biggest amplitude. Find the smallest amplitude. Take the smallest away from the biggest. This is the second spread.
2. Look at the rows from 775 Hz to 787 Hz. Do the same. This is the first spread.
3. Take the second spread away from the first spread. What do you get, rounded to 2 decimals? 0.19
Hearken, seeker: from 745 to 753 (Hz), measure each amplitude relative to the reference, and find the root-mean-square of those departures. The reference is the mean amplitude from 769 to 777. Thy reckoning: 0.52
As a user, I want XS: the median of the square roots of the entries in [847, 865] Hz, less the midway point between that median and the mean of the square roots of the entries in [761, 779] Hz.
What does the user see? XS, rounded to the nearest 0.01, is 0.04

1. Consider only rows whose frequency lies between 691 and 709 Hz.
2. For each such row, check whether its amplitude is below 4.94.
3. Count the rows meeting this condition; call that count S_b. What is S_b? 4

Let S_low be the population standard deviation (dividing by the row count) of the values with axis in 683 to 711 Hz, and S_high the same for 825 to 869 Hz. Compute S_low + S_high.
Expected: 0.34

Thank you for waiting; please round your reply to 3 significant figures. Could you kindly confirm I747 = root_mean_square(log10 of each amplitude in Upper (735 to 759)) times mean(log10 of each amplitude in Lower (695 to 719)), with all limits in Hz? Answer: 0.489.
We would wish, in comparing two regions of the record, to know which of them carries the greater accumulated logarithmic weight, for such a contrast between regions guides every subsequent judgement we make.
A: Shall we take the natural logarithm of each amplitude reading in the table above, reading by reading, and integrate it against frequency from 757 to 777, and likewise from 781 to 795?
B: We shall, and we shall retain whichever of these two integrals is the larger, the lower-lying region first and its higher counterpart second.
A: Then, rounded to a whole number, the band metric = 31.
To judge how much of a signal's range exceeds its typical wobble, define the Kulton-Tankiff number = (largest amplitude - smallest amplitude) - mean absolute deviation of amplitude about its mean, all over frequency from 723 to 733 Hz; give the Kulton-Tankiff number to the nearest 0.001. 0.389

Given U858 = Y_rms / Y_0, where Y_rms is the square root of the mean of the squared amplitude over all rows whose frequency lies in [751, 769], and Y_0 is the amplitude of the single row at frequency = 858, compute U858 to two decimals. 0.97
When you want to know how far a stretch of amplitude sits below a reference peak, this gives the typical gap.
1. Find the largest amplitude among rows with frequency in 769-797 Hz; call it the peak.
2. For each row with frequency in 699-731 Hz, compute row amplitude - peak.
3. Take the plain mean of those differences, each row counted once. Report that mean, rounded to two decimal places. 0.15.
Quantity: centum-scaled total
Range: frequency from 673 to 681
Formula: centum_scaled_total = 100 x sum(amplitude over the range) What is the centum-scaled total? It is 2011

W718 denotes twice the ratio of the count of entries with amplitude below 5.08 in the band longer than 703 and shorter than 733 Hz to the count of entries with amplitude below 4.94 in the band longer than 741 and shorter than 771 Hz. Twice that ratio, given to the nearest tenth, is 2.2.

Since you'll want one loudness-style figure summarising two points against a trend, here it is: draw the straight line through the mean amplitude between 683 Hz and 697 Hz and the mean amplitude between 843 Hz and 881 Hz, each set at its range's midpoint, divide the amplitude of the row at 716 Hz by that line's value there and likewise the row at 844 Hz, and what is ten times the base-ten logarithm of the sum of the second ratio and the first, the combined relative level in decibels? 3.17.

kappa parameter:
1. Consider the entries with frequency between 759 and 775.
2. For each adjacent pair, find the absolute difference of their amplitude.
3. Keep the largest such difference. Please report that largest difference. 0.43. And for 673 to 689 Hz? 0.17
